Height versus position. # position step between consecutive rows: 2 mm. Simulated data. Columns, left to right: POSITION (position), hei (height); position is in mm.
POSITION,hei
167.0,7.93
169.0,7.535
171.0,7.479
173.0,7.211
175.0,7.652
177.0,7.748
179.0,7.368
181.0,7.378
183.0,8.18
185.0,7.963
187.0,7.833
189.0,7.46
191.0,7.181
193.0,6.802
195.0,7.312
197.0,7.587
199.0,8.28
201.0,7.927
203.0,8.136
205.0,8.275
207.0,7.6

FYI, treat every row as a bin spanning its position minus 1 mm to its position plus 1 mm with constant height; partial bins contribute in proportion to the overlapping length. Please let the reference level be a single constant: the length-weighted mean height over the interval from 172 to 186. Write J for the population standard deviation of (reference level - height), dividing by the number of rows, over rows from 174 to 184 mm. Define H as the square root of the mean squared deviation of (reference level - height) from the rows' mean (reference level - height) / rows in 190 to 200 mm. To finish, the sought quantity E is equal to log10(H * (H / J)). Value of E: -0.09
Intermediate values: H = 0.49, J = 0.30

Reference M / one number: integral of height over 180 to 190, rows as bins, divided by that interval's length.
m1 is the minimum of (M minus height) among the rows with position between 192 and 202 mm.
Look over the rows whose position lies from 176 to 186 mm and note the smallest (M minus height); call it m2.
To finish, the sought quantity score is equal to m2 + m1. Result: -0.9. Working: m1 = -0.52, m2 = -0.42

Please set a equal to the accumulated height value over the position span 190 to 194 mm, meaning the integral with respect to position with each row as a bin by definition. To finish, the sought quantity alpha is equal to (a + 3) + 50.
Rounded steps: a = 28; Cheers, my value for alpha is 81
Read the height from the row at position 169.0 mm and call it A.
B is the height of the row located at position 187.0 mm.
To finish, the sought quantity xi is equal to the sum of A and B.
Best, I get 15.4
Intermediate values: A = 7.535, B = 7.833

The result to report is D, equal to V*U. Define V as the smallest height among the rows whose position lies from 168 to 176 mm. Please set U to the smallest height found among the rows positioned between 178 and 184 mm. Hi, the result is 53.1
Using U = 7.368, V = 7.211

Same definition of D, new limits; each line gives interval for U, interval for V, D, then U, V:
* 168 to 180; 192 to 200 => 49.0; 7.211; 6.802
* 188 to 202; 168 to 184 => 49.0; 6.802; 7.211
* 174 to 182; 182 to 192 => 52.9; 7.368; 7.181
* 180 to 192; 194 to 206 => 52.5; 7.181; 7.312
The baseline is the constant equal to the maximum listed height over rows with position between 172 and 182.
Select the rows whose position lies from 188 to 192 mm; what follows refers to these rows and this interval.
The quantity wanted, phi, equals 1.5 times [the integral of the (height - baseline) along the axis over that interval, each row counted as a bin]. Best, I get -2.6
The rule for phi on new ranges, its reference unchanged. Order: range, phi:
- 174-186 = -0.6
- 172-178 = -1.9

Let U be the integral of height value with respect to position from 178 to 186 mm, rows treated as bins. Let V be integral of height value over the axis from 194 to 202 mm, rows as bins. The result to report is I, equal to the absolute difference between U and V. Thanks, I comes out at 0.4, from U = 61.8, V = 62.2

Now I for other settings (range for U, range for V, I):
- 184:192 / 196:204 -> 3.0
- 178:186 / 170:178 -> 1.6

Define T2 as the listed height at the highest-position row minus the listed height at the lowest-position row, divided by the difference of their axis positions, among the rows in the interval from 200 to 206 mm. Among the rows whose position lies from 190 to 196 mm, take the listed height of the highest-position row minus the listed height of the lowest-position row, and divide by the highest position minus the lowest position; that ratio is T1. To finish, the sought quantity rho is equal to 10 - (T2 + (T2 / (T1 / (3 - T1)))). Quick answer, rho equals 2.0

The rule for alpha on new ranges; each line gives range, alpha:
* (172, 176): 83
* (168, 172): 83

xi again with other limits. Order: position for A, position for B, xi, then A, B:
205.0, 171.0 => 15.8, 8.275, 7.479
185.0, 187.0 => 15.8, 7.963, 7.833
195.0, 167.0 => 15.2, 7.312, 7.93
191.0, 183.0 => 15.4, 7.181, 8.18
